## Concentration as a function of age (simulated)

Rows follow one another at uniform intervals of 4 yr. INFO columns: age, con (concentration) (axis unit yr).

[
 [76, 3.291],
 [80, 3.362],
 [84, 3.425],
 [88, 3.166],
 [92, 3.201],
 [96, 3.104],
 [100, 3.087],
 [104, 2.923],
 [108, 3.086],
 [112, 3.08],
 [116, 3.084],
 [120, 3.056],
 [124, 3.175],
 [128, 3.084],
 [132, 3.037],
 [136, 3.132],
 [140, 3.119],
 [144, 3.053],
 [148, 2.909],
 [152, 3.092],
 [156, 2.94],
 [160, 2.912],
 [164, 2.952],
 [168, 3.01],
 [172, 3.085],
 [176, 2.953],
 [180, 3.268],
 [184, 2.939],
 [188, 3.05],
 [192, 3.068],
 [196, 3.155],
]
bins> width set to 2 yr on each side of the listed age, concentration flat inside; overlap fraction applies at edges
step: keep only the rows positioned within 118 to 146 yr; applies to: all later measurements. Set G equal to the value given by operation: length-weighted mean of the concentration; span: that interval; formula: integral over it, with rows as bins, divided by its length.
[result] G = 3.09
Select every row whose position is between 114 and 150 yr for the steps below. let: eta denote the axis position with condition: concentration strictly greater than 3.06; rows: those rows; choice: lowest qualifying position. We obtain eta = 116 yr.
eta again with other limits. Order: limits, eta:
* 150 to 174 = 152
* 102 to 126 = 108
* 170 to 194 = 172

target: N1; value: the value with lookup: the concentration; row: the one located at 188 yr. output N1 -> 3.05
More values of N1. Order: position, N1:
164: 2.952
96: 3.104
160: 2.912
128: 3.084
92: 3.201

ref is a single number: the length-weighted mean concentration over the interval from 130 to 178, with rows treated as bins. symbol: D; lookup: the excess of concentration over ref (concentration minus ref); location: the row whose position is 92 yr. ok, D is 0.18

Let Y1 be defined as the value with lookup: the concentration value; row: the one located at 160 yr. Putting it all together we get 2.912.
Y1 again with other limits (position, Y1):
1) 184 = 2.939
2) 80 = 3.362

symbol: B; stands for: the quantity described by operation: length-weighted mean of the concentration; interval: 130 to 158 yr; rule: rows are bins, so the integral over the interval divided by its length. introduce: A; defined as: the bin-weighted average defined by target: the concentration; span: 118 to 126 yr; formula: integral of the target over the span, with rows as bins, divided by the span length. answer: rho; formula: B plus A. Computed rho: 6.16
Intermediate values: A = 3.12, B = 3.04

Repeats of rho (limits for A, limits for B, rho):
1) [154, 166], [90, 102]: 6.07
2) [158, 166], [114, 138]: 6.03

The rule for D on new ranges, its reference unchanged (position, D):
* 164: -0.06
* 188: 0.03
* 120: 0.04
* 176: -0.06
